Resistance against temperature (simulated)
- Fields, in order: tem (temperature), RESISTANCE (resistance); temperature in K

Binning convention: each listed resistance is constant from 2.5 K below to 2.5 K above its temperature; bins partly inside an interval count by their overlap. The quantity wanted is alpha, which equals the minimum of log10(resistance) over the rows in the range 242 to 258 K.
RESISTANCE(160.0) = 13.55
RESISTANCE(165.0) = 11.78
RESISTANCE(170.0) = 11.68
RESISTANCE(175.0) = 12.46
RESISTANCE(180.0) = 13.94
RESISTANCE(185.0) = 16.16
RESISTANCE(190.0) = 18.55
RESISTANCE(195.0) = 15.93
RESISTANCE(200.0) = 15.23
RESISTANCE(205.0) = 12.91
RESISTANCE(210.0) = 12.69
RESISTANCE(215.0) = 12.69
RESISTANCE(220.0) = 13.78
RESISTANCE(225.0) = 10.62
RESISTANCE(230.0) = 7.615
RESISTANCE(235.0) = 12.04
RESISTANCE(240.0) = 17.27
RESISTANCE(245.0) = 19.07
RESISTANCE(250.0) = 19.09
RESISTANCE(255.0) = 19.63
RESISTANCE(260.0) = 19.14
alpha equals 1.28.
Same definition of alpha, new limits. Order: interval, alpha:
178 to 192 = 1.14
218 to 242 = 0.88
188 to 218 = 1.10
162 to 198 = 1.07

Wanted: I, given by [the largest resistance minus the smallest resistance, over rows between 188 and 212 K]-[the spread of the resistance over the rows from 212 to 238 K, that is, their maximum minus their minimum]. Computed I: 0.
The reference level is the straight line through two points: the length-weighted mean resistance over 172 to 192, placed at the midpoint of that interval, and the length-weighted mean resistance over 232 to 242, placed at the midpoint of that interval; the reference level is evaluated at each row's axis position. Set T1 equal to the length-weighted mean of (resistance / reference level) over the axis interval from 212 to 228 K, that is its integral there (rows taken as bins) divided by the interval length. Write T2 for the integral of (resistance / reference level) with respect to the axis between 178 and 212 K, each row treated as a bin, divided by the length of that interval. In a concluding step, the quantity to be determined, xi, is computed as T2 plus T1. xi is 1.86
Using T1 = 0.85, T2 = 1.01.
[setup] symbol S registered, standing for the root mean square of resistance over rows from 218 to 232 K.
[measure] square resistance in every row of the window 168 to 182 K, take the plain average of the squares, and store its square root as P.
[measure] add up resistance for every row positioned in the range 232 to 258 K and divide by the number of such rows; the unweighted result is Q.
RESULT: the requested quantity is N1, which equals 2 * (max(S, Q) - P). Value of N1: 9.4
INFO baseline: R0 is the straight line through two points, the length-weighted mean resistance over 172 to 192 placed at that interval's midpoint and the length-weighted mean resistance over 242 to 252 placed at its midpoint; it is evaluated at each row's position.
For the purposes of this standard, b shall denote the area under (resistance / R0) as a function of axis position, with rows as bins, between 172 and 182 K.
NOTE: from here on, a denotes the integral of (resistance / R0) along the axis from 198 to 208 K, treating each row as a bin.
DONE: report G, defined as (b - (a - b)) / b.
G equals 1.0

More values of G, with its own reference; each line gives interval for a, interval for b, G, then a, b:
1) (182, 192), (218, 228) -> 0.4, 11.1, 7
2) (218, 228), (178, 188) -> 1.3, 6.8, 10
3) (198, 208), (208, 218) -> 0.9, 8.5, 8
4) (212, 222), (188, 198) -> 1.3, 7.7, 11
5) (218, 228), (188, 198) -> 1.4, 6.8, 11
